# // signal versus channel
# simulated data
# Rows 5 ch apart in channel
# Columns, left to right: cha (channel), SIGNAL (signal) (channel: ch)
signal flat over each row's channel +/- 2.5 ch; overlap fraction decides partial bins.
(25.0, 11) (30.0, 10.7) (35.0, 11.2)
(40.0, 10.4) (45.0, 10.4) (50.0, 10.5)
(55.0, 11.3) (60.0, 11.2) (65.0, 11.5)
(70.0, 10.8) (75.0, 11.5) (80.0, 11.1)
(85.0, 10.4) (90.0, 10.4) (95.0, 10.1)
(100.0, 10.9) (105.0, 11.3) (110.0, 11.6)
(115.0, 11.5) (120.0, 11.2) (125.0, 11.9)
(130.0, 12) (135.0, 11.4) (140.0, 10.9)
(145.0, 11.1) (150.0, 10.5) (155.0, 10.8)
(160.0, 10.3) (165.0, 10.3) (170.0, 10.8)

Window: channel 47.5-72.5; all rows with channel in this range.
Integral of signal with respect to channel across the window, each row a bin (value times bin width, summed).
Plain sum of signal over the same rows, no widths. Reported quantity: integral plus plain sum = 332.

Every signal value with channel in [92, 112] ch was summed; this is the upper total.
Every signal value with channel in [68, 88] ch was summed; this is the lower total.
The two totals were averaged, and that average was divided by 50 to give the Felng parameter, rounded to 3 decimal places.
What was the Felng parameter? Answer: 0.877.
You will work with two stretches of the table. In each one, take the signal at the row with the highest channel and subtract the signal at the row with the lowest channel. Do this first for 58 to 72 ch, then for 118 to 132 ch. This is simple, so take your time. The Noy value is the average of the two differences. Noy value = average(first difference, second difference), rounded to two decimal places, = 0.20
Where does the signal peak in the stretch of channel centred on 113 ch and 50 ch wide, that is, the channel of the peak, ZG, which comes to 130.0 ch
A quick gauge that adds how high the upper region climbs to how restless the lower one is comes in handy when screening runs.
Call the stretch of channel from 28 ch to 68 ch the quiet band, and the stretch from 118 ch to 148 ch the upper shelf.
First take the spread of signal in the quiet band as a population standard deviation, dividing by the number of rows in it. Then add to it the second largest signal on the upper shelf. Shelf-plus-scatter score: 12.3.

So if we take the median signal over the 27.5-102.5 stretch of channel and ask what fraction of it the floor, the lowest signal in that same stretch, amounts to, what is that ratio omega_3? 0.935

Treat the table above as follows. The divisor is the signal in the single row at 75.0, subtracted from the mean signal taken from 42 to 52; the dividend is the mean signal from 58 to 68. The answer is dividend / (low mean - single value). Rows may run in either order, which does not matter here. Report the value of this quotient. -11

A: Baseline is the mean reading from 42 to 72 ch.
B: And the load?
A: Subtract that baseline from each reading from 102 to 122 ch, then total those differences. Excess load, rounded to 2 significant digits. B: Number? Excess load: 1.8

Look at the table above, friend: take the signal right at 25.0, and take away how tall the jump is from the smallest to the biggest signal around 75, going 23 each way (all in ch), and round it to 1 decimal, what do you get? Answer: 9.6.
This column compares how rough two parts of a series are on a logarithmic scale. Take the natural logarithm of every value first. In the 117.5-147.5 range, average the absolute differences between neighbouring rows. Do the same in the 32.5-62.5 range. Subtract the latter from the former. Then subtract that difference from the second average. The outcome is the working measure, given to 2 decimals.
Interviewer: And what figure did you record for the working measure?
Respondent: 0.03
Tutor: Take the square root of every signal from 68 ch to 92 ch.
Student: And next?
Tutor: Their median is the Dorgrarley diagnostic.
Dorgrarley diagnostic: 3.286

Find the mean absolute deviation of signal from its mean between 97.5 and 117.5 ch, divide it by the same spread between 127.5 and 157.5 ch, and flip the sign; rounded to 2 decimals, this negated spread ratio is -0.58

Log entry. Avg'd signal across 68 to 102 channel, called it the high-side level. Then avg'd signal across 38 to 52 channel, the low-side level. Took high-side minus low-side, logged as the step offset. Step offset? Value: 0.31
